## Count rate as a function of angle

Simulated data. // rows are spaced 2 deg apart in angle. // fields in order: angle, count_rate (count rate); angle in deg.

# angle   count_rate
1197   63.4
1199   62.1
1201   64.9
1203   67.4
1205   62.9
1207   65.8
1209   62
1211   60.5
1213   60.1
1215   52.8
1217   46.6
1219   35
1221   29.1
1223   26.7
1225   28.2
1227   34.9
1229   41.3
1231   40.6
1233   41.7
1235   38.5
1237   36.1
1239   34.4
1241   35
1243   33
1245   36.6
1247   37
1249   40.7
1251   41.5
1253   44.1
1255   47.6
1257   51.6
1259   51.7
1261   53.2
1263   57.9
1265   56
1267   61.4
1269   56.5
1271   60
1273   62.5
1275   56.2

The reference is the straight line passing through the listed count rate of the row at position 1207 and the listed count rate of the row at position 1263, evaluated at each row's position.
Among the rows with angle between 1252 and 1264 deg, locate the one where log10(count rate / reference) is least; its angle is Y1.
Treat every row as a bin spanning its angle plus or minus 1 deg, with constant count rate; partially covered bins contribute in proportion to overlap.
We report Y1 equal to 1253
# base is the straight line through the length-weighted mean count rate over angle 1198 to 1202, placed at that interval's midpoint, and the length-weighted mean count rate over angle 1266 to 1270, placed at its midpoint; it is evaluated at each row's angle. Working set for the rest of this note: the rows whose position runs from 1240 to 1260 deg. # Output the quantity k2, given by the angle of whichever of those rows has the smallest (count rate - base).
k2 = 1243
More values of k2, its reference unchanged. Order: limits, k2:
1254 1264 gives 1255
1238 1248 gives 1243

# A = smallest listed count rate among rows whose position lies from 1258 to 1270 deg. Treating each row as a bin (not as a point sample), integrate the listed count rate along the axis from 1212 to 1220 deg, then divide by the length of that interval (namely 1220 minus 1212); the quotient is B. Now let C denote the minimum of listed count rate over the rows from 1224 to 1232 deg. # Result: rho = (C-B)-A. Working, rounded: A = 51.7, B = 49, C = 28.2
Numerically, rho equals -72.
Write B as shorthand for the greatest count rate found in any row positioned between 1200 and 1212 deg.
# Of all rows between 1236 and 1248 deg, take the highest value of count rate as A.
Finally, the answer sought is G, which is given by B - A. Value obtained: 30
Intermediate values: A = 37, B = 67.4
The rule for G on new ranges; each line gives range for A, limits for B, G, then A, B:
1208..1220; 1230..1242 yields -20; 62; 41.7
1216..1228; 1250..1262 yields 7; 46.6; 53.2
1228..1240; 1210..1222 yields 19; 41.7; 60.5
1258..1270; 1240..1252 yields -20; 61.4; 41.5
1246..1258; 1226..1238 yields -10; 51.6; 41.7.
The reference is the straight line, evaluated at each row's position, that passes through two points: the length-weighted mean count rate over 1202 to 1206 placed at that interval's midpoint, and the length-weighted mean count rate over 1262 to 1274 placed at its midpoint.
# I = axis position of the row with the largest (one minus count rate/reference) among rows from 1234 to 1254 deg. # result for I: 1243 deg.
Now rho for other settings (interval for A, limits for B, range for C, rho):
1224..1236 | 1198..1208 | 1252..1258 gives -49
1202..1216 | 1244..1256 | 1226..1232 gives -59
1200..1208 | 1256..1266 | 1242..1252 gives -84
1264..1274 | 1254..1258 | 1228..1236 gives -67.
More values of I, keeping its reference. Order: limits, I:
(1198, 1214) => 1213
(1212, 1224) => 1223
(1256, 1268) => 1257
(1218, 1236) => 1223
